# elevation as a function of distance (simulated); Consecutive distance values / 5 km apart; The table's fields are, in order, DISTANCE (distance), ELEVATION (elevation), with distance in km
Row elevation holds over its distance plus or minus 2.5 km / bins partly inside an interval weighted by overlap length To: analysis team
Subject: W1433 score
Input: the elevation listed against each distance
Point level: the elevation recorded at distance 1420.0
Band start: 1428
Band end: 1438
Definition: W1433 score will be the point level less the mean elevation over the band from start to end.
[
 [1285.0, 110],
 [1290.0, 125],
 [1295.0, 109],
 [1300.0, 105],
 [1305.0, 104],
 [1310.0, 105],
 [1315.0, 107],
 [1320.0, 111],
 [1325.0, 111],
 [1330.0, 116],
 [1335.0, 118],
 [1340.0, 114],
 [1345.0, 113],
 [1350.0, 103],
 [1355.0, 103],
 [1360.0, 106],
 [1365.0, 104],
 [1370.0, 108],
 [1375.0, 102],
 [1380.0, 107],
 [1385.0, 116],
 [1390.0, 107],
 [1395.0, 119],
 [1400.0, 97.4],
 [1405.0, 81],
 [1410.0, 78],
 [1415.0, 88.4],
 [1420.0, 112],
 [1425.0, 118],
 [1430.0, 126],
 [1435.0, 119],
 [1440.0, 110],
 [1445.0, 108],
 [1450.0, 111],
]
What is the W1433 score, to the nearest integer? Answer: -10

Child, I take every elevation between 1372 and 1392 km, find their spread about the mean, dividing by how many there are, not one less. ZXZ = 5.0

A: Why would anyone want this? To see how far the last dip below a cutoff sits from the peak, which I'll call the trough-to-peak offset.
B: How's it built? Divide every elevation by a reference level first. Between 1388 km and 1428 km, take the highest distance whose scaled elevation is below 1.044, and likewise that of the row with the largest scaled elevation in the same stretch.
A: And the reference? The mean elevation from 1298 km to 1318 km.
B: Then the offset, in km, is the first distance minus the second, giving 20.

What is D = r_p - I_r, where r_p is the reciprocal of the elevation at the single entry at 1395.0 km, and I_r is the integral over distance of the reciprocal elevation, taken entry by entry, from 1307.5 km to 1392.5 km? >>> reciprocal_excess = -0.774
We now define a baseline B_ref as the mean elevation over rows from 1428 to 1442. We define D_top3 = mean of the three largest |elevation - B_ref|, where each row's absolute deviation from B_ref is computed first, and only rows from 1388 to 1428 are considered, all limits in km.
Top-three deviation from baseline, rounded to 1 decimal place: 35.9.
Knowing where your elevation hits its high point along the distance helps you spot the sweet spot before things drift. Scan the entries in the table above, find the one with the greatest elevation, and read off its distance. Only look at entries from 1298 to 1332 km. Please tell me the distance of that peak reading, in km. 1330.0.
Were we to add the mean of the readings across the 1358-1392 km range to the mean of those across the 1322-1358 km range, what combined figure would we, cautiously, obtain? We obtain 218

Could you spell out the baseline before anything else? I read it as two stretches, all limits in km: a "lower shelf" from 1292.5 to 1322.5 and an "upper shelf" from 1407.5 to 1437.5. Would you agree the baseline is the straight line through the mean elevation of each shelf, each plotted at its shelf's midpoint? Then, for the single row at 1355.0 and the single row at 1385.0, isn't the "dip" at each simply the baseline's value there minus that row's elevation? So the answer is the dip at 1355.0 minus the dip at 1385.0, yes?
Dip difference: 13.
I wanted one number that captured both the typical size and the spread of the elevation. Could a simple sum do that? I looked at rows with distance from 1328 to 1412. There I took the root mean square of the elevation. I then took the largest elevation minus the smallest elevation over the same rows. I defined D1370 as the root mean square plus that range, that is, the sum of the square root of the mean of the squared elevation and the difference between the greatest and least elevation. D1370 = 147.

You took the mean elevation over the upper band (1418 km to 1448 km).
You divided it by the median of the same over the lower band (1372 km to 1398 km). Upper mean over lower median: 1.08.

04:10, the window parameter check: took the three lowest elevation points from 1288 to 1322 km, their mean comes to 105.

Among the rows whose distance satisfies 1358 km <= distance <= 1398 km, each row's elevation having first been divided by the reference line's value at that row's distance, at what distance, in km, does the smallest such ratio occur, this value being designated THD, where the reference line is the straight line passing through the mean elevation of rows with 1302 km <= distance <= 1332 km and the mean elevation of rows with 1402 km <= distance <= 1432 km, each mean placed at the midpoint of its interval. 1375.0 km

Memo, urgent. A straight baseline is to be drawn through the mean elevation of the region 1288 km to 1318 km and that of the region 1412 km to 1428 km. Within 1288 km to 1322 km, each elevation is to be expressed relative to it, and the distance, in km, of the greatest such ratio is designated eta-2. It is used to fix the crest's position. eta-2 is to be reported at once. 1290.0 km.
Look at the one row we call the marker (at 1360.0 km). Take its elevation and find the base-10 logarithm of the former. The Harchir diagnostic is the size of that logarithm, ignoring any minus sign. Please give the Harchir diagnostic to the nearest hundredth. 2.03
